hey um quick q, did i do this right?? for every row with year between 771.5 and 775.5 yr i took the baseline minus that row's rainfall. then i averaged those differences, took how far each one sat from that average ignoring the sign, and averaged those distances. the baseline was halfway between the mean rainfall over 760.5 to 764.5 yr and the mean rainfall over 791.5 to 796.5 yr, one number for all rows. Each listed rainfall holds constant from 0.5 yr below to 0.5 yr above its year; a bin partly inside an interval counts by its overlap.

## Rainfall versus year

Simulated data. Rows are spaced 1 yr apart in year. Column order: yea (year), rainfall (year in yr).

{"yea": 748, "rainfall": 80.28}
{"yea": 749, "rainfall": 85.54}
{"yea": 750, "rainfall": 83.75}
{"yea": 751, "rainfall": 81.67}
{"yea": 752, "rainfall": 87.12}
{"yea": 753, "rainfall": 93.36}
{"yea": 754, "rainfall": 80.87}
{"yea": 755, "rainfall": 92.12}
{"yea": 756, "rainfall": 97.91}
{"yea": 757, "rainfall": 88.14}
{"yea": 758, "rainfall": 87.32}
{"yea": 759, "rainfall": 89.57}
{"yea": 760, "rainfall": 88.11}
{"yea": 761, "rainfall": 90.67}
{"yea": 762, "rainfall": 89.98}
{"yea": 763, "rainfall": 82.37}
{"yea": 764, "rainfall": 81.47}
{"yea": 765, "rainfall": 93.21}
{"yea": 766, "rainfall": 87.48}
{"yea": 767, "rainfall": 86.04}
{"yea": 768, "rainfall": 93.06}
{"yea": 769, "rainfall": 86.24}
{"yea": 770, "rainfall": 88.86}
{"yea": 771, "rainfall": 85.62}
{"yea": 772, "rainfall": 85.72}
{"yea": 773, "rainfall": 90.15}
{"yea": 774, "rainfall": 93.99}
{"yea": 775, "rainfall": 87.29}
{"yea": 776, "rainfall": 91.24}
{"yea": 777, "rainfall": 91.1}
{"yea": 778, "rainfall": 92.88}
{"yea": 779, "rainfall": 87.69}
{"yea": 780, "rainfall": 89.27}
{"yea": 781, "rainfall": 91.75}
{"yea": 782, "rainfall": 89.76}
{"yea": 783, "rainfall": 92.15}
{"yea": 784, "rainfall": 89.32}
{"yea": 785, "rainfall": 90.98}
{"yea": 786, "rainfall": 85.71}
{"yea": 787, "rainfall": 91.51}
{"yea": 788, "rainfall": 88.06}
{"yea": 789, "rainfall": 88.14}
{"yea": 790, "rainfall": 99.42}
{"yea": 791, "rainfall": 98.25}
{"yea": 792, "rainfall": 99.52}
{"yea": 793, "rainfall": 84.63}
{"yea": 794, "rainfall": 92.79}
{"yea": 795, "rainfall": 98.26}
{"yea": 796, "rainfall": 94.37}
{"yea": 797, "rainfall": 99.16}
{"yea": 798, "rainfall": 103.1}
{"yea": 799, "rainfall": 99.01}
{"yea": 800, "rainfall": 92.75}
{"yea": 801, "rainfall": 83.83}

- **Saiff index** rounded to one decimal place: 2.8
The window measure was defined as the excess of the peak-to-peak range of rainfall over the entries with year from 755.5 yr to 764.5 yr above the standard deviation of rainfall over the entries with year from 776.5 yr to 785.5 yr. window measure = 15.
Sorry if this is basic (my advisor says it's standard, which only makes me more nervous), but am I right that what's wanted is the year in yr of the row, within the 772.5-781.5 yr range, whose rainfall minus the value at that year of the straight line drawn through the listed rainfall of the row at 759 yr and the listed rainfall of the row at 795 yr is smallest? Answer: 779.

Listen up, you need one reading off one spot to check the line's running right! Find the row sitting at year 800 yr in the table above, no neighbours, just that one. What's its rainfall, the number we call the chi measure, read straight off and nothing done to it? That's 92.75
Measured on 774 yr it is 93.99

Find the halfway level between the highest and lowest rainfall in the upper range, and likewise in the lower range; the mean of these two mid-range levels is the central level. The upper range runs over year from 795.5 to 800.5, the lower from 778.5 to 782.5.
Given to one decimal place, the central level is 93.8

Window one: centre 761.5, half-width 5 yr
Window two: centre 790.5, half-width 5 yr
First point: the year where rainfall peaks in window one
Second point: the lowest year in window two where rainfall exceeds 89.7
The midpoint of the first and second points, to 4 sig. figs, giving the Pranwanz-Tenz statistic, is 776.0 yr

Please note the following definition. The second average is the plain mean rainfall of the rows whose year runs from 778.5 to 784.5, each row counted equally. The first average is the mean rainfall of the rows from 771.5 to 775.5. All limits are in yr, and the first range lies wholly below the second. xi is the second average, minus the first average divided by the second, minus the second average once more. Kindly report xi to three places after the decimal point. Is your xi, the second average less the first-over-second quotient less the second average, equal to -0.992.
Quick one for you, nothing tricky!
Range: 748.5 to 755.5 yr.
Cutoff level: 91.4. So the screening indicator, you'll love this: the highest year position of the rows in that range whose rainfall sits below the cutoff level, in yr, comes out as 754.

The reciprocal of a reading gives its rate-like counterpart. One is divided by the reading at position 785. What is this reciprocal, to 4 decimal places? 0.0110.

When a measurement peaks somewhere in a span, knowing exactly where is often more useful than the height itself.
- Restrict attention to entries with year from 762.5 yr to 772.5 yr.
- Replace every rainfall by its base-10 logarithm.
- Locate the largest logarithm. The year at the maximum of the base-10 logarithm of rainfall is 765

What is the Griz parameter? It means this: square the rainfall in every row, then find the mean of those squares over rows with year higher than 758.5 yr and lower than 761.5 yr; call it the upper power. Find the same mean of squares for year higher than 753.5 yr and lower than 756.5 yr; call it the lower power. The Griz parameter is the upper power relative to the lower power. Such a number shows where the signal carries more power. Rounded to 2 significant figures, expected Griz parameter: 0.98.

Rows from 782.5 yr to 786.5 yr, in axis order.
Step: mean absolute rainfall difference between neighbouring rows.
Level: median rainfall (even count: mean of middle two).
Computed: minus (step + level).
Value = -93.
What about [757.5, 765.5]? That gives -93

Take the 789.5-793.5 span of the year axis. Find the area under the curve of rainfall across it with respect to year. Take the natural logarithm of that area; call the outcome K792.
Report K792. 5.94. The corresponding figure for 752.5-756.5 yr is 5.90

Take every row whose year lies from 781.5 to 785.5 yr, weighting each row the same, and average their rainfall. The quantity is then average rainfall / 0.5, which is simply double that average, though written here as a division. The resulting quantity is 181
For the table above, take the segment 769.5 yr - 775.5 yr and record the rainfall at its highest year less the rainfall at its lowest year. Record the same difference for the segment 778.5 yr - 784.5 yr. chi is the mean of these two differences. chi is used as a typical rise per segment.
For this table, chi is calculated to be 0.0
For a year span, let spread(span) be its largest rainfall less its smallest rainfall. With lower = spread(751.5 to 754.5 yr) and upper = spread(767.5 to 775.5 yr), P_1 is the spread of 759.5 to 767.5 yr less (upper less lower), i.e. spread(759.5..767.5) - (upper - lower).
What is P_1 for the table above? 15.9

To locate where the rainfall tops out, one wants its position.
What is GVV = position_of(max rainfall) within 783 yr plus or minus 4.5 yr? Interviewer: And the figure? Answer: 783 yr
